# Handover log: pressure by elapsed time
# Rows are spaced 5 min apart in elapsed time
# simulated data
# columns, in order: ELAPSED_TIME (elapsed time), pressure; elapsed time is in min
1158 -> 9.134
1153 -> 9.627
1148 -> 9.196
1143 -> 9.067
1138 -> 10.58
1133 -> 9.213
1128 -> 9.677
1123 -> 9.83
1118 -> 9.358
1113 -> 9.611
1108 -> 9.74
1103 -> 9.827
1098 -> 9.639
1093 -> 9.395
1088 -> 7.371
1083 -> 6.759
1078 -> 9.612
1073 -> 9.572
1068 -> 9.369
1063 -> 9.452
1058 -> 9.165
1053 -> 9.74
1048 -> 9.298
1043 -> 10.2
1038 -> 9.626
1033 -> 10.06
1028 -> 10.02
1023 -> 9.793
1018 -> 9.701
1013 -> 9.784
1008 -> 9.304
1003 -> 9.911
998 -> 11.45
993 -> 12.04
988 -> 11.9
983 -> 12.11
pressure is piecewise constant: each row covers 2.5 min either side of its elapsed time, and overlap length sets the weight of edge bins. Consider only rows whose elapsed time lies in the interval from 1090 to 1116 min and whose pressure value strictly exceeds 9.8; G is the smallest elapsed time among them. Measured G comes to 1103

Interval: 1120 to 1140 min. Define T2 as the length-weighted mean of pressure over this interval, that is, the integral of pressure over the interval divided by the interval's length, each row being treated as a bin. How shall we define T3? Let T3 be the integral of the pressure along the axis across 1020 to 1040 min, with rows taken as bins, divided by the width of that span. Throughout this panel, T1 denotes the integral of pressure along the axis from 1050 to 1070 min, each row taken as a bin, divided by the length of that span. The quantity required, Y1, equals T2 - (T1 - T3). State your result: 10.2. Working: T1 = 9.4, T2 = 9.79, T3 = 9.9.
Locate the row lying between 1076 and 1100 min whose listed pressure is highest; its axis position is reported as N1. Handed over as 1098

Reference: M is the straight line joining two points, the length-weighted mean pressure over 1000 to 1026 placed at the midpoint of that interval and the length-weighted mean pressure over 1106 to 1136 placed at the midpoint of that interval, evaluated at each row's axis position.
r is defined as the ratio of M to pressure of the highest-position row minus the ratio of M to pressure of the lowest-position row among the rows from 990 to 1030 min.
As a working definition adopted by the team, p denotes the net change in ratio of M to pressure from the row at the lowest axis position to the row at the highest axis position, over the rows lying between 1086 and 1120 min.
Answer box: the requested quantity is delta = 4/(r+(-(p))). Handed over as 9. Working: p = -0.28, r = 0.16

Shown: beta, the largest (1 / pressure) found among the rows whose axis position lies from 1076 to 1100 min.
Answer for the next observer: 0.148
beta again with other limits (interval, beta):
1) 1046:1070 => 0.109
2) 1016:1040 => 0.104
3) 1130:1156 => 0.110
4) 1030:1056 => 0.108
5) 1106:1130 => 0.107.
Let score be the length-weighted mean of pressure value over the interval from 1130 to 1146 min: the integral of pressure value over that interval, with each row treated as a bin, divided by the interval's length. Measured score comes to 9.6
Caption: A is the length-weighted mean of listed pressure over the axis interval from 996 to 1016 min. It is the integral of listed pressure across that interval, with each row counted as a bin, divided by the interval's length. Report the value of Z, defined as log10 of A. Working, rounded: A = 10.1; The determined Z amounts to 1.003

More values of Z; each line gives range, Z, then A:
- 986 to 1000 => 1.072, 11.8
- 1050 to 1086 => 0.958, 9.1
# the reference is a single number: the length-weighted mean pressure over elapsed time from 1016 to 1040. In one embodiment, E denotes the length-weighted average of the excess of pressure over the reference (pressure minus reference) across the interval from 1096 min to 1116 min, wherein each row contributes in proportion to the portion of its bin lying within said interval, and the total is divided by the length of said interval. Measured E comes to -0.15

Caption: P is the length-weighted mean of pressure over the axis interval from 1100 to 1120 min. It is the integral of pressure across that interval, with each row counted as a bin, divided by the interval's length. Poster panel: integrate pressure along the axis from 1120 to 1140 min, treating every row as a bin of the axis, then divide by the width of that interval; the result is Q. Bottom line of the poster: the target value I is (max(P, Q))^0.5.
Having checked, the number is 3.13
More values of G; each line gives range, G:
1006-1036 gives 1028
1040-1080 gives 1043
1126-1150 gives 1138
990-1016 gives 993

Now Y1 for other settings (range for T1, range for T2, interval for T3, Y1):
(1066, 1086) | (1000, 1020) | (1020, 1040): 10.8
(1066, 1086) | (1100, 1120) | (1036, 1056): 10.6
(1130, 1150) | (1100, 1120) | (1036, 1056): 9.8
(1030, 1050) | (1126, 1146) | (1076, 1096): 8.1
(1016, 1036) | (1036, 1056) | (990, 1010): 10.6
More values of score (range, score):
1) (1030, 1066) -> 9.6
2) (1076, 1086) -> 8.1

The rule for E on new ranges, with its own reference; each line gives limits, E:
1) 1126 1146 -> -0.23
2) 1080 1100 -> -1.56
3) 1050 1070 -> -0.42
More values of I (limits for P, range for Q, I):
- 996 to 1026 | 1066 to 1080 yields 3.16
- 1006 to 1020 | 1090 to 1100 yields 3.10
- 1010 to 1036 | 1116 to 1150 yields 3.14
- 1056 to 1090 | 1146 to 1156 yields 3.07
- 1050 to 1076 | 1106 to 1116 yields 3.11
